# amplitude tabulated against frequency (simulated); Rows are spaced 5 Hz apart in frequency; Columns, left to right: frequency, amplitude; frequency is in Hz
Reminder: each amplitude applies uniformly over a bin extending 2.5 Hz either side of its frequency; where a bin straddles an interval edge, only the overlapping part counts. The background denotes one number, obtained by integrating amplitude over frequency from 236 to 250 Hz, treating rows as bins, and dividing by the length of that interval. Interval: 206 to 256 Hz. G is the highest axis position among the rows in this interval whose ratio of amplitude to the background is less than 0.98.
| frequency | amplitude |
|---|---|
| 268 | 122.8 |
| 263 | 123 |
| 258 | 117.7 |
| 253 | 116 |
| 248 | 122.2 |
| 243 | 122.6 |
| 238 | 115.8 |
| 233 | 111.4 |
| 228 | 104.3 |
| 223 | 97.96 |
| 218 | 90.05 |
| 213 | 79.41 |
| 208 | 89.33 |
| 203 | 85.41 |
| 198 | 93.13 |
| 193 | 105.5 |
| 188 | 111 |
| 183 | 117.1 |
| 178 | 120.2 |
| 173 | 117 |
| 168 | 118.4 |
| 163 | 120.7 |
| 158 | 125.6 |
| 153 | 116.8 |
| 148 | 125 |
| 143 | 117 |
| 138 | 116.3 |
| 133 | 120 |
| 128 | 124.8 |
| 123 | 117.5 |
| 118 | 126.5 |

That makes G 253 Hz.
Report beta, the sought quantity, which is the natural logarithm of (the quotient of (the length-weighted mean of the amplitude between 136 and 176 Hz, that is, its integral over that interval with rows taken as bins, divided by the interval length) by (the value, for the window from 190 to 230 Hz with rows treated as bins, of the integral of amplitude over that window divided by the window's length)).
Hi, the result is 0.25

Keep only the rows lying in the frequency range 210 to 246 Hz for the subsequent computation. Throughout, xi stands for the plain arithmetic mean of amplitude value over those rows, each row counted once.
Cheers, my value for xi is 103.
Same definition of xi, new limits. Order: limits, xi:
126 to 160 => 121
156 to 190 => 119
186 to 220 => 93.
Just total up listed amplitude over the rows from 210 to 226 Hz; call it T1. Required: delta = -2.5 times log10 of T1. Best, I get -6.068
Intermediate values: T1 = 267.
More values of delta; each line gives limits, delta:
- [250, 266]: -6.381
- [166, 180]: -6.377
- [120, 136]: -6.398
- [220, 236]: -6.241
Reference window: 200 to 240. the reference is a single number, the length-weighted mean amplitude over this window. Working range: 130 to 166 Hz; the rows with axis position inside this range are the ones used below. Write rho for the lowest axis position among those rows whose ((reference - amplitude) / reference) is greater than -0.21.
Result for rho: 138 Hz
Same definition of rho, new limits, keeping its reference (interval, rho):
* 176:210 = 188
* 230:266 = 233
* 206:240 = 208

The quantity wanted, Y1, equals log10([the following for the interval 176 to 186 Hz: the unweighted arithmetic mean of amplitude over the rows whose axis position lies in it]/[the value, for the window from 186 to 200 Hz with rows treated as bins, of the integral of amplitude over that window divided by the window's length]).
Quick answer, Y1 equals 0.060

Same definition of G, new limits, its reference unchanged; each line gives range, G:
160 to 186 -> 183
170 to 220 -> 218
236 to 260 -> 258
